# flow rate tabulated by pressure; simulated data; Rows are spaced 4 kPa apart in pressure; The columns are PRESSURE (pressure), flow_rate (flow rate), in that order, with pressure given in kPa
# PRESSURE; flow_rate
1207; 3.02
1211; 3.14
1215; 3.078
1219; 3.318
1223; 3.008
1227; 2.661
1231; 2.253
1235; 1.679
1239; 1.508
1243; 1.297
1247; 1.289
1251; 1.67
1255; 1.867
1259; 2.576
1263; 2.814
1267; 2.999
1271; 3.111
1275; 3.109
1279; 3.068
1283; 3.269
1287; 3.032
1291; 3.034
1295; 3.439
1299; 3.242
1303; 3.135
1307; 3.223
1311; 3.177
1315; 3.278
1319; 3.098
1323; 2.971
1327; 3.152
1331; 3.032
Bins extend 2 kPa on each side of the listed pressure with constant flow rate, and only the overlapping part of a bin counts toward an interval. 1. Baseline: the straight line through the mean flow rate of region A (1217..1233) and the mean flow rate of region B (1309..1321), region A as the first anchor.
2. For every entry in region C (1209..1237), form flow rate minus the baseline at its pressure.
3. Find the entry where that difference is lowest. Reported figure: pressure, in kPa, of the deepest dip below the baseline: 1235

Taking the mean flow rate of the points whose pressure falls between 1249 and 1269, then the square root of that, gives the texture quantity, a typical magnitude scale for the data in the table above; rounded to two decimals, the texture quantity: 1.54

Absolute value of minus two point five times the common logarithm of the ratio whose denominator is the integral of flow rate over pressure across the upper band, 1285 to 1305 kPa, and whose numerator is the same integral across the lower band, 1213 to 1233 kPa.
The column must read 0.11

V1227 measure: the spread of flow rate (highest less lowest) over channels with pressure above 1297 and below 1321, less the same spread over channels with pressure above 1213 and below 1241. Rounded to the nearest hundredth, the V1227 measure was -1.63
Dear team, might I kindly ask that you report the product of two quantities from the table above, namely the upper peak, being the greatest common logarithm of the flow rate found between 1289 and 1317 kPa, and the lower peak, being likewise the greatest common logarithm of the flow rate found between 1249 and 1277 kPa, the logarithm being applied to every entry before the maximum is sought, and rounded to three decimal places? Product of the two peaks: 0.264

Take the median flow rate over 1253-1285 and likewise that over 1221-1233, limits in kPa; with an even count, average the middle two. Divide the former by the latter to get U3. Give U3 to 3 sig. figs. 1.14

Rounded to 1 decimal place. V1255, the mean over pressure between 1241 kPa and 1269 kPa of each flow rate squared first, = 4.7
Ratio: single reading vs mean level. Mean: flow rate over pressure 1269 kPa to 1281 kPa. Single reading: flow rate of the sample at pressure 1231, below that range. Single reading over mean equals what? 0.73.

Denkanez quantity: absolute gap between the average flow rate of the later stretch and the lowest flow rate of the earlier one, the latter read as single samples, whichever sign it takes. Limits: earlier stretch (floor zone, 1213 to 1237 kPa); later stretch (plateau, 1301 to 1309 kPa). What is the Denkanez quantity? 1.50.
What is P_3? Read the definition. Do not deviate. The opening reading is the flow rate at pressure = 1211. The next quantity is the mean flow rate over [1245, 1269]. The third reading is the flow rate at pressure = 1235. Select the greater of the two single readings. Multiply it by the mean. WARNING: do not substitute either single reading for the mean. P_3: 6.9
